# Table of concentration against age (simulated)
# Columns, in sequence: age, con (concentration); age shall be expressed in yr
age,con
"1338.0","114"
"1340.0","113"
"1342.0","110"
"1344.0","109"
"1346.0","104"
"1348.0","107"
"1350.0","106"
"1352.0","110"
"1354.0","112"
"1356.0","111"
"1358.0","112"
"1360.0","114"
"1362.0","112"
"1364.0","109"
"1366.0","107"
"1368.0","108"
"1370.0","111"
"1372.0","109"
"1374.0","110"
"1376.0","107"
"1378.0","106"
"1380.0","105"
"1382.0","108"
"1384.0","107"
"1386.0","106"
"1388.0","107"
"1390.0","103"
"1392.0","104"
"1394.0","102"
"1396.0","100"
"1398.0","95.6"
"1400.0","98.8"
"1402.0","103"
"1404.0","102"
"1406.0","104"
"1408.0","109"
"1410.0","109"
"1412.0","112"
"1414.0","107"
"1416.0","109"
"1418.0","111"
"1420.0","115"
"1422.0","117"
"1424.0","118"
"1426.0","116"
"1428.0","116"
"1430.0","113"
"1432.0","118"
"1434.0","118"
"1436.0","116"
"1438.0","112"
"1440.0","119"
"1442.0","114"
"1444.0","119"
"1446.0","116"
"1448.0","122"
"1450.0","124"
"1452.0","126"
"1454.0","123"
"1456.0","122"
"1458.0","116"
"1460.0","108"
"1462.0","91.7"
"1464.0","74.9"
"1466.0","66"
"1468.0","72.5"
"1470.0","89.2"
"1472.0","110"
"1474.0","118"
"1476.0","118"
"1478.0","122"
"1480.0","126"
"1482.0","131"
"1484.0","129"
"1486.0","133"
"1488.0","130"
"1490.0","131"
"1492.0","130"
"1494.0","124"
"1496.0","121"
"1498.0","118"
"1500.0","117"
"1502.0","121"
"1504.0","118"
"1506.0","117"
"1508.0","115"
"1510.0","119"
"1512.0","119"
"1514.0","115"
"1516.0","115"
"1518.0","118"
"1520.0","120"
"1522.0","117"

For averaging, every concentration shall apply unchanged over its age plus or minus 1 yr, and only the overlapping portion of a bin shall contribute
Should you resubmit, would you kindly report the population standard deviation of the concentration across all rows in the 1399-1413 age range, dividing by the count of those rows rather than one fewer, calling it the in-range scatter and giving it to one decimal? 4.3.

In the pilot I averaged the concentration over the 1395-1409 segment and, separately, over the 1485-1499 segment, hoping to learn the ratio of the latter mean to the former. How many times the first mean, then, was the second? 1.25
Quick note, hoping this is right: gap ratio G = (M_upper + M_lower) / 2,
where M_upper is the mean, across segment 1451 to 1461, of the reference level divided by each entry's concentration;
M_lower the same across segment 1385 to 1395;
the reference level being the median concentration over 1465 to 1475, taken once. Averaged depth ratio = 0.803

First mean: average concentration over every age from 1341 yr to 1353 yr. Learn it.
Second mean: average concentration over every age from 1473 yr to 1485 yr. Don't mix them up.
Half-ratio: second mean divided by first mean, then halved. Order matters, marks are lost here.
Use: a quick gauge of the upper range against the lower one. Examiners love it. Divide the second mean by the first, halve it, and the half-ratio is 0.58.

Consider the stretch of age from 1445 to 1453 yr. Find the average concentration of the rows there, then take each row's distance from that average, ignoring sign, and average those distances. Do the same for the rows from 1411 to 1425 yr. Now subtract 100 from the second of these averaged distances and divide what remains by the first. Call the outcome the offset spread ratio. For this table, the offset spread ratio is -32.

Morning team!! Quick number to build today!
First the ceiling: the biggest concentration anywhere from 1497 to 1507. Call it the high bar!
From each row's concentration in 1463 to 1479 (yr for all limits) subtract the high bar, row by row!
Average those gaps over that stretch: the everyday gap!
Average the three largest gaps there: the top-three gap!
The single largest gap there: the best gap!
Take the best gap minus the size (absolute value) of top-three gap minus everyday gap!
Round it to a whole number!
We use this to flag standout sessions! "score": -22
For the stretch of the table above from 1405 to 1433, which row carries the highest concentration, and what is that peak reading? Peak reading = 118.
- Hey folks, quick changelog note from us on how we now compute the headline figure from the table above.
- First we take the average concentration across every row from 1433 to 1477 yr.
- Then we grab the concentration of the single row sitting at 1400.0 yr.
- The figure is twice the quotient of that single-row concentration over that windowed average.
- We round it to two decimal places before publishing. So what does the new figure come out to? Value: 1.81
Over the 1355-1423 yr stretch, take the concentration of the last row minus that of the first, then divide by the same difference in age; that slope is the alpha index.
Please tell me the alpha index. 0.1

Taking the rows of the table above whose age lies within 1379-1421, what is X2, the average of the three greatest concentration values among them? 113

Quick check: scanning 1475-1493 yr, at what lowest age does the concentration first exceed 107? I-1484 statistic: 1476.0 yr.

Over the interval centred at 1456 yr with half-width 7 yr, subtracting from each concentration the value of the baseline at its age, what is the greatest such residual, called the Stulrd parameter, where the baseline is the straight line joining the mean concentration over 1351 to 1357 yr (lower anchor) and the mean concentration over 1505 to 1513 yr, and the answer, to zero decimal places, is 11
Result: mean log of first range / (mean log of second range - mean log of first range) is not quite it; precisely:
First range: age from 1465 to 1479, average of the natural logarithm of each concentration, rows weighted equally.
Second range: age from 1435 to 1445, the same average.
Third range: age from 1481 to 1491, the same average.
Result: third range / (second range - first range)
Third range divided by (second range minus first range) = 27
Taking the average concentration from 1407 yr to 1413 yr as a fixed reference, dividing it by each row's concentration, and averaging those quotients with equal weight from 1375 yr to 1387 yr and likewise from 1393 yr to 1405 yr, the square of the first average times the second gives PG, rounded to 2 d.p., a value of 1.17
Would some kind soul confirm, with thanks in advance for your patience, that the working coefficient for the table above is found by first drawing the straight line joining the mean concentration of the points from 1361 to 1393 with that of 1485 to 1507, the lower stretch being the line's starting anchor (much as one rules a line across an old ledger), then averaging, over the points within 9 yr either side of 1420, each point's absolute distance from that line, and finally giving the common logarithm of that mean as 0.43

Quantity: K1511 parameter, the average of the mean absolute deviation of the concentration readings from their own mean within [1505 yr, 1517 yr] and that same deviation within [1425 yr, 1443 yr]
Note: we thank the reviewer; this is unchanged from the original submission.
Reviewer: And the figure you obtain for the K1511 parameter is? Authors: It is 1.8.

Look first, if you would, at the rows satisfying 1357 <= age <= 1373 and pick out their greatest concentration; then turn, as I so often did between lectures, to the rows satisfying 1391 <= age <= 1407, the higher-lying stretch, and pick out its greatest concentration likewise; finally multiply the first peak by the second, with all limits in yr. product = 11856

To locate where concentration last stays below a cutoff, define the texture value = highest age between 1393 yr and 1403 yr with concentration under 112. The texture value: 1402.0 yr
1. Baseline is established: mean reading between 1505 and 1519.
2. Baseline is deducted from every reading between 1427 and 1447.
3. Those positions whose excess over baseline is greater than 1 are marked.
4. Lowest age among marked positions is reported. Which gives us 1432.0 yr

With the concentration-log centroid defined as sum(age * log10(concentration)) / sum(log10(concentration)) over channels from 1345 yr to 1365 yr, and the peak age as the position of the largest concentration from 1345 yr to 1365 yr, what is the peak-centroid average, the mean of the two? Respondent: 1357.5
